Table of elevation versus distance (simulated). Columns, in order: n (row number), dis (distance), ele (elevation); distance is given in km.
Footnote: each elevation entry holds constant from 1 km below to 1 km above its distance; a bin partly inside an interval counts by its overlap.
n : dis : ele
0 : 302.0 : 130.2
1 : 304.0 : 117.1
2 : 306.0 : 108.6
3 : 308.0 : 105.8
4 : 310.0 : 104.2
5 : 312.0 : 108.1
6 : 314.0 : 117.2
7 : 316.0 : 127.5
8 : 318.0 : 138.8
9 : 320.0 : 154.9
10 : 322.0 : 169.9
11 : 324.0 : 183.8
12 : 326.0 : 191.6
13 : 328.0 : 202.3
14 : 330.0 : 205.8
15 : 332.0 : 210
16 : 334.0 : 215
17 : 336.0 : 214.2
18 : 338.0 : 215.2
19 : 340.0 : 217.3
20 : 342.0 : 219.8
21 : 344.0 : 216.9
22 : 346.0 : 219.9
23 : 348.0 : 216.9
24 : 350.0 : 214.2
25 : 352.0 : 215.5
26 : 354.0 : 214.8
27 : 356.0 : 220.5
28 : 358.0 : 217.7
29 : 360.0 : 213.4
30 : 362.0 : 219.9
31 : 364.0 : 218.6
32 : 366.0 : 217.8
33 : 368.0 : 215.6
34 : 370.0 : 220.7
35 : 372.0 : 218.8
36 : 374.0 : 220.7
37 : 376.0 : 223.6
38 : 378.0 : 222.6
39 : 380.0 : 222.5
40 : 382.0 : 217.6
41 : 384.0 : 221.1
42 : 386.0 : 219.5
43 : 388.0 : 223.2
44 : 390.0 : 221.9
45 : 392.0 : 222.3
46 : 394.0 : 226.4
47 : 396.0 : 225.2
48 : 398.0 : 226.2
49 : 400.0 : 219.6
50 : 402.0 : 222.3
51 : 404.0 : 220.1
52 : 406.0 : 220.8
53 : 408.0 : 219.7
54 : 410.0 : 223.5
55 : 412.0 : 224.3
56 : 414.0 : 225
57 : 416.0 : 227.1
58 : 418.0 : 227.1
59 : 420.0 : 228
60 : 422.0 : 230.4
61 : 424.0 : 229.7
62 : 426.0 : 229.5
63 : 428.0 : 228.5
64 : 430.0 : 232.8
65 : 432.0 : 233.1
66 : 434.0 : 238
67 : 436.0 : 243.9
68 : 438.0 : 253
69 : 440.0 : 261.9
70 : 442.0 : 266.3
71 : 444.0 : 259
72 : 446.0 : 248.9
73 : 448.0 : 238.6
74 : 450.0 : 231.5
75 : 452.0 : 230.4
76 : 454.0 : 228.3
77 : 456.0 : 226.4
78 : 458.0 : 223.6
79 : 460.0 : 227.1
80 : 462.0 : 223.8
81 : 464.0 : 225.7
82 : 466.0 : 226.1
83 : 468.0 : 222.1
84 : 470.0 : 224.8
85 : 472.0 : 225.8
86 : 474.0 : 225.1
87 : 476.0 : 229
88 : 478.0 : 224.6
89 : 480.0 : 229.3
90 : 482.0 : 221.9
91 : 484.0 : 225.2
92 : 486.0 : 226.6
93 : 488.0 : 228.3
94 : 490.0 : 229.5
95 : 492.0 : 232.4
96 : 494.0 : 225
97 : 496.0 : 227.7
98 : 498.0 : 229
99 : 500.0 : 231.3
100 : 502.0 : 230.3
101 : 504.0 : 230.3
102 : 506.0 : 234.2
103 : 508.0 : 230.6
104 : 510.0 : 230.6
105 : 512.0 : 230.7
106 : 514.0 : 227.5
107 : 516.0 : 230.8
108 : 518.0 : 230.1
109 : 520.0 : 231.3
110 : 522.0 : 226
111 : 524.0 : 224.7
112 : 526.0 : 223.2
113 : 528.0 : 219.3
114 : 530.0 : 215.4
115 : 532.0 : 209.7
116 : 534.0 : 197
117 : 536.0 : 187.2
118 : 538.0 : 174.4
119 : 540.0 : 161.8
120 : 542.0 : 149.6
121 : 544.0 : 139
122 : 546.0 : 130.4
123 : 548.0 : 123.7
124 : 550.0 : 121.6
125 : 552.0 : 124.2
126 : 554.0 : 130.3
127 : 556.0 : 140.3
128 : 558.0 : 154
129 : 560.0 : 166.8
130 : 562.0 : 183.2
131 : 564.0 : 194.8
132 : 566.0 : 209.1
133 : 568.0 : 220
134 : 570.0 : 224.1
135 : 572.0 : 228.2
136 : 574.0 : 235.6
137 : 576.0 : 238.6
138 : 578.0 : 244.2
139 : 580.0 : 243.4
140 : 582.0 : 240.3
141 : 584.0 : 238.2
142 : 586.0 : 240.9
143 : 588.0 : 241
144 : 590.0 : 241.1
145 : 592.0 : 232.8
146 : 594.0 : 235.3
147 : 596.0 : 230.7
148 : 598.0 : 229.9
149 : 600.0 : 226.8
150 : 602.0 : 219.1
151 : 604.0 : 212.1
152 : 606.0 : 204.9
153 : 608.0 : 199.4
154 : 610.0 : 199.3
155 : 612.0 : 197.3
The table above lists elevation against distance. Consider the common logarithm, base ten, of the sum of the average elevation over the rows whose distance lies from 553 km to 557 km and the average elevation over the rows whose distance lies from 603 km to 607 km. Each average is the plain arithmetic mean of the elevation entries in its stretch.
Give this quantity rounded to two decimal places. 2.54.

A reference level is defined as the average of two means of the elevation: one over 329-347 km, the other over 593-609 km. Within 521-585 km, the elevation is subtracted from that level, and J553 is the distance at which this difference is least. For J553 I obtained 578.0 km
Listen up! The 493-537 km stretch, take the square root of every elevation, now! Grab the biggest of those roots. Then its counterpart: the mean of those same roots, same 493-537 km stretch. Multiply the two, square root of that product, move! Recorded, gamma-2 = 15.1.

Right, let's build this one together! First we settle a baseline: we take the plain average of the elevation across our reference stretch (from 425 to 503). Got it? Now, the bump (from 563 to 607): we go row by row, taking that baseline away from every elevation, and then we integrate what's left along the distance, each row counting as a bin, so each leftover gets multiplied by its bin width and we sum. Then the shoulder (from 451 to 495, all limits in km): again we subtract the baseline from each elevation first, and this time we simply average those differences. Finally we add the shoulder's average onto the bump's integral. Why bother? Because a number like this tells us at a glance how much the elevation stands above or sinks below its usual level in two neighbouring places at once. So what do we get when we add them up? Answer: -170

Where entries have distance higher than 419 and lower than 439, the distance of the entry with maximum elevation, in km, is 438.0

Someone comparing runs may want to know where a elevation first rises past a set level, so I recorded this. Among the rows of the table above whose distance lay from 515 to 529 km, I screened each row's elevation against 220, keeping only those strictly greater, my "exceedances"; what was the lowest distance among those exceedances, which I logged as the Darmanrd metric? 516.0 km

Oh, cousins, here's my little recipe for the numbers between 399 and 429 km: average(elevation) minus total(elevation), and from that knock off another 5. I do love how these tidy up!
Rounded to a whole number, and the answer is -3156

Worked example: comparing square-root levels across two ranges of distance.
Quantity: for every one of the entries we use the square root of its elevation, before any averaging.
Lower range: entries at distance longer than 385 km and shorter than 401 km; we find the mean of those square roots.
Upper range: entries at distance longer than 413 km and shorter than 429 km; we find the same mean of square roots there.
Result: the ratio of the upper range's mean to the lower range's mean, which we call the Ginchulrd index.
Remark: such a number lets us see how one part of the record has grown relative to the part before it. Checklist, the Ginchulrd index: 1.01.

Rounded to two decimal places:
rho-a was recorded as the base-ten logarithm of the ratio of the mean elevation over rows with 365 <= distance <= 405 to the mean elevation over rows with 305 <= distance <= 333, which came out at 0.16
